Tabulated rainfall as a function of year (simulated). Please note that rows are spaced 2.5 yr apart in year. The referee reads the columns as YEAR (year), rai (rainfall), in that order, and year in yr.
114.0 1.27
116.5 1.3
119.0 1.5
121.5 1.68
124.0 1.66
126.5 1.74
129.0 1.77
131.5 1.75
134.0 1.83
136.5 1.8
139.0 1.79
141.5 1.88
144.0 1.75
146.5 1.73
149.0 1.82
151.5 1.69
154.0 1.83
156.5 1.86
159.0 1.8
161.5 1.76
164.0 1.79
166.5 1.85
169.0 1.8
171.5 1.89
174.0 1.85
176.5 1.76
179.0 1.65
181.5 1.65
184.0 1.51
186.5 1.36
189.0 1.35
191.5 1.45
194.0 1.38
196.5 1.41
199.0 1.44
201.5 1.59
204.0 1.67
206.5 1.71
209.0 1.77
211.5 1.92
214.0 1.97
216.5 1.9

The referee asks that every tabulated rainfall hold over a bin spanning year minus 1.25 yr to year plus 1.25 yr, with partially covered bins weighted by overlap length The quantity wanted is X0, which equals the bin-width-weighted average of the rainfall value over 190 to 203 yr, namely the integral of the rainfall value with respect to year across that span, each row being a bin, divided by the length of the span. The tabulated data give 1.46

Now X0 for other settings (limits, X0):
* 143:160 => 1.78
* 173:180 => 1.75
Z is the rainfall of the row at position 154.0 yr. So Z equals 1.83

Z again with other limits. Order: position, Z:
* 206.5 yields 1.71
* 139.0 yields 1.79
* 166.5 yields 1.85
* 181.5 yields 1.65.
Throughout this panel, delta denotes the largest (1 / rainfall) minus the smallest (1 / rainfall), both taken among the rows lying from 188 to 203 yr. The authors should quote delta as 0.11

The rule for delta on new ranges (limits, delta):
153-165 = 0.03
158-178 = 0.04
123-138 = 0.06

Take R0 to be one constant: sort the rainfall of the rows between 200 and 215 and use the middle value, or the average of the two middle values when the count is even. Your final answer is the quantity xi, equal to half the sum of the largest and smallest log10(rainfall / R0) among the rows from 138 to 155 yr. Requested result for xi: 0.010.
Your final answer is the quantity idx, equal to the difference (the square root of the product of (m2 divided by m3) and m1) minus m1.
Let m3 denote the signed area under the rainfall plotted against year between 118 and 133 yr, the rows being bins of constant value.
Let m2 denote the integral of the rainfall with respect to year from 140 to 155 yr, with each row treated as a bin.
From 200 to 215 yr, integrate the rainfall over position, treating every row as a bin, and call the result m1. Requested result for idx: -21.2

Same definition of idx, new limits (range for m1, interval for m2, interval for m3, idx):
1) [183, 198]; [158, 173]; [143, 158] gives -16.5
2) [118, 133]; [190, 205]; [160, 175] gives -20.8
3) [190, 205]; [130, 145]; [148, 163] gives -17.5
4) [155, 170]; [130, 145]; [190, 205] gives -21.4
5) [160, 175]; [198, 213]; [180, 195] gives -21.7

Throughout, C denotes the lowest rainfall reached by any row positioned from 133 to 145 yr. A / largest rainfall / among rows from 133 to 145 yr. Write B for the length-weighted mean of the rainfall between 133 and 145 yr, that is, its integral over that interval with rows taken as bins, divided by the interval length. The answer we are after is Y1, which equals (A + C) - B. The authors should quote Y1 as 1.82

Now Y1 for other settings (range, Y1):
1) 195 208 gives 1.56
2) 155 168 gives 1.81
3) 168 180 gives 1.75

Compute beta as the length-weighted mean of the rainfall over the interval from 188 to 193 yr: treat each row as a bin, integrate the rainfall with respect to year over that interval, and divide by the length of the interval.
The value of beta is 1.40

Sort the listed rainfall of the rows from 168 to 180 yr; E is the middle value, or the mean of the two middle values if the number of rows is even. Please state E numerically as 1.80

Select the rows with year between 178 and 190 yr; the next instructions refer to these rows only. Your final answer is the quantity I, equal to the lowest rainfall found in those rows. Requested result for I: 1.35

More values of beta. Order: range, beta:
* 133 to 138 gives 1.81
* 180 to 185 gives 1.59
